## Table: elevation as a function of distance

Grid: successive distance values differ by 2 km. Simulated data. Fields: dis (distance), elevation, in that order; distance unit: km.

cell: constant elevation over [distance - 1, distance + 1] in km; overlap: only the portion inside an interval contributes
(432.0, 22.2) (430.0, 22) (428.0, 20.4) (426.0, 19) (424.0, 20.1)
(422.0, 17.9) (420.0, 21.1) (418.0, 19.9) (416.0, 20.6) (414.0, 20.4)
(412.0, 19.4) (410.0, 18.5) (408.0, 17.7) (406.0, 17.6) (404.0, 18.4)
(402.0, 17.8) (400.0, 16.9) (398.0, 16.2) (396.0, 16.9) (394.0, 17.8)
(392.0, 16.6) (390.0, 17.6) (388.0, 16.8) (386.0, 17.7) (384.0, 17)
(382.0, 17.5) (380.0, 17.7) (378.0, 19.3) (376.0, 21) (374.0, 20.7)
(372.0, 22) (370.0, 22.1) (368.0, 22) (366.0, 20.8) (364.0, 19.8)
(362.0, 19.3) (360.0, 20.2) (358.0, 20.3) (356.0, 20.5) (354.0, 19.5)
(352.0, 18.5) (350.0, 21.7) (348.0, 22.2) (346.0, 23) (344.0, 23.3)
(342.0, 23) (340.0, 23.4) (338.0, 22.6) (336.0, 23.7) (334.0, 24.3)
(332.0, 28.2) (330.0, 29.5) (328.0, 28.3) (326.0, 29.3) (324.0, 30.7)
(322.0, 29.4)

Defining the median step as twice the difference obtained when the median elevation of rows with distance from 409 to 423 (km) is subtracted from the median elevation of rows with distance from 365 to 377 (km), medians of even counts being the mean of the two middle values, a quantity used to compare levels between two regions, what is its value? 3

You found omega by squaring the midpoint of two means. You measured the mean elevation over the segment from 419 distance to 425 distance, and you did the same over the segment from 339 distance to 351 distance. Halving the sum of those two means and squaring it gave 451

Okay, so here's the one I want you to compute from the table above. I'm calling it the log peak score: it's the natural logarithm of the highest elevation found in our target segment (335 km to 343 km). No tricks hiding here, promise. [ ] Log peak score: 3.17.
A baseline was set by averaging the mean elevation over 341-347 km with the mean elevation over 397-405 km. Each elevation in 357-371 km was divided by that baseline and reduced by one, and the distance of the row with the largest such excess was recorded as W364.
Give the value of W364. 370.0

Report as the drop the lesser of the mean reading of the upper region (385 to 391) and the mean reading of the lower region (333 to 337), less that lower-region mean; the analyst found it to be -6.6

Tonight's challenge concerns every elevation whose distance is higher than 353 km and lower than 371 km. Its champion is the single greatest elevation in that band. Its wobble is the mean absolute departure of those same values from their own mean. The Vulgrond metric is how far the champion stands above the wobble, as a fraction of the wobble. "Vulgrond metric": 28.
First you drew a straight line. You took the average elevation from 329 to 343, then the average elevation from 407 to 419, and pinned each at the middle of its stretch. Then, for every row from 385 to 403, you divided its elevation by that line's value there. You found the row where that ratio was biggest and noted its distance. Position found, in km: 402.0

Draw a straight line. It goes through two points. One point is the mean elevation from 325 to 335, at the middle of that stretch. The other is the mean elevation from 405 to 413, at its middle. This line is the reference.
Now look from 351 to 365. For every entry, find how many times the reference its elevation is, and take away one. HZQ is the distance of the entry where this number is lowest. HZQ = 352.0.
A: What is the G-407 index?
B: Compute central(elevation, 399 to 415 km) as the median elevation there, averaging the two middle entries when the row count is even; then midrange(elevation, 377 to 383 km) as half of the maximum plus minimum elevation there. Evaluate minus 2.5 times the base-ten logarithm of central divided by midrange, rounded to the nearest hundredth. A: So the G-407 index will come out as 0.02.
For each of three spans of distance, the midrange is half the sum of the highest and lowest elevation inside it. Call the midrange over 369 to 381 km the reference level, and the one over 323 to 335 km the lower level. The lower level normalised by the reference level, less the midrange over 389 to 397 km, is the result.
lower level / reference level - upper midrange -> -15.8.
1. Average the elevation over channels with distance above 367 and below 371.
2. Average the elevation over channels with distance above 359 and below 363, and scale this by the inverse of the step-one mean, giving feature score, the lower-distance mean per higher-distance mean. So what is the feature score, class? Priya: 0.90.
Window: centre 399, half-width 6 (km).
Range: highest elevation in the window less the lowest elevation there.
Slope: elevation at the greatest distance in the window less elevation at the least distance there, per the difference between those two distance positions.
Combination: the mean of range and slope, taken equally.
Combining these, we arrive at 1.13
